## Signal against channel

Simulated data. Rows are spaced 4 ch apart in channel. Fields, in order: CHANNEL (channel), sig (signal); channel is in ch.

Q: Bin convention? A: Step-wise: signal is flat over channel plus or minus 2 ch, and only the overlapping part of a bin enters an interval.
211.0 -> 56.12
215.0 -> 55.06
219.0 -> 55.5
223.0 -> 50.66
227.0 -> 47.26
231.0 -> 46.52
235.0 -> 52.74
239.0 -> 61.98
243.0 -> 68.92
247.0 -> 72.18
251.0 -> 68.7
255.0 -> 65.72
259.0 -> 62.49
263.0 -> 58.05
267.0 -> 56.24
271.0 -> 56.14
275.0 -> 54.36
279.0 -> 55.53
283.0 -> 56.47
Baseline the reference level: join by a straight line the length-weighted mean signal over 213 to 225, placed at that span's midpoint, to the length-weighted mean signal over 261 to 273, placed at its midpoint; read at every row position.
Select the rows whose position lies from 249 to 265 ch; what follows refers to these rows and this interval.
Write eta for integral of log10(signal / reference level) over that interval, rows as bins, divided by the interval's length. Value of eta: 0.05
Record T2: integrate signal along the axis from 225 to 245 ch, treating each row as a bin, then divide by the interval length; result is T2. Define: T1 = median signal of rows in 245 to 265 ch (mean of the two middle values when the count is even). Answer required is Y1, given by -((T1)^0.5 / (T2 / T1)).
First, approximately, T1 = 66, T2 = 55.5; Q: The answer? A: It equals -9.6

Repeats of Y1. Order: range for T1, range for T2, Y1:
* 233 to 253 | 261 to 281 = -10.2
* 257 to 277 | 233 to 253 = -6.5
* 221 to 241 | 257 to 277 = -6.3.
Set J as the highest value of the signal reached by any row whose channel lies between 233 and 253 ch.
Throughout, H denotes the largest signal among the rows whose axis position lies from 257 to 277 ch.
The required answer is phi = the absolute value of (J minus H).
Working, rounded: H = 62.49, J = 72.18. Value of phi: 10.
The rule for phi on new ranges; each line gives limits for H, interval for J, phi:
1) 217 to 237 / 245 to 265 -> 17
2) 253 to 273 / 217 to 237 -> 10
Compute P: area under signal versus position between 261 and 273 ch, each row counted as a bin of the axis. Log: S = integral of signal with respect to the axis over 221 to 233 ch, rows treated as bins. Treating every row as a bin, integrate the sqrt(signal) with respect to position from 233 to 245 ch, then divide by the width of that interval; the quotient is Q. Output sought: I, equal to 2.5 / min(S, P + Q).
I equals 0.0043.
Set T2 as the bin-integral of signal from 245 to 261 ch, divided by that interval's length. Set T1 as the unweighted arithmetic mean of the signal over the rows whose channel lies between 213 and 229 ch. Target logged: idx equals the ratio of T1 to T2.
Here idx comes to 0.77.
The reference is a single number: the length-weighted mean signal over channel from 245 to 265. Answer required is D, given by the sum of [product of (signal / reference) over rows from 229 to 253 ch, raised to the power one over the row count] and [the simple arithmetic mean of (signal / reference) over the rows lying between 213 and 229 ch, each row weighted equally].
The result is 1.730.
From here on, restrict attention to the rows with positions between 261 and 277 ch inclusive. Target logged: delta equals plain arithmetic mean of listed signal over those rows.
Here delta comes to 56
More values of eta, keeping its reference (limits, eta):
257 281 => 0.00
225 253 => 0.03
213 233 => -0.03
